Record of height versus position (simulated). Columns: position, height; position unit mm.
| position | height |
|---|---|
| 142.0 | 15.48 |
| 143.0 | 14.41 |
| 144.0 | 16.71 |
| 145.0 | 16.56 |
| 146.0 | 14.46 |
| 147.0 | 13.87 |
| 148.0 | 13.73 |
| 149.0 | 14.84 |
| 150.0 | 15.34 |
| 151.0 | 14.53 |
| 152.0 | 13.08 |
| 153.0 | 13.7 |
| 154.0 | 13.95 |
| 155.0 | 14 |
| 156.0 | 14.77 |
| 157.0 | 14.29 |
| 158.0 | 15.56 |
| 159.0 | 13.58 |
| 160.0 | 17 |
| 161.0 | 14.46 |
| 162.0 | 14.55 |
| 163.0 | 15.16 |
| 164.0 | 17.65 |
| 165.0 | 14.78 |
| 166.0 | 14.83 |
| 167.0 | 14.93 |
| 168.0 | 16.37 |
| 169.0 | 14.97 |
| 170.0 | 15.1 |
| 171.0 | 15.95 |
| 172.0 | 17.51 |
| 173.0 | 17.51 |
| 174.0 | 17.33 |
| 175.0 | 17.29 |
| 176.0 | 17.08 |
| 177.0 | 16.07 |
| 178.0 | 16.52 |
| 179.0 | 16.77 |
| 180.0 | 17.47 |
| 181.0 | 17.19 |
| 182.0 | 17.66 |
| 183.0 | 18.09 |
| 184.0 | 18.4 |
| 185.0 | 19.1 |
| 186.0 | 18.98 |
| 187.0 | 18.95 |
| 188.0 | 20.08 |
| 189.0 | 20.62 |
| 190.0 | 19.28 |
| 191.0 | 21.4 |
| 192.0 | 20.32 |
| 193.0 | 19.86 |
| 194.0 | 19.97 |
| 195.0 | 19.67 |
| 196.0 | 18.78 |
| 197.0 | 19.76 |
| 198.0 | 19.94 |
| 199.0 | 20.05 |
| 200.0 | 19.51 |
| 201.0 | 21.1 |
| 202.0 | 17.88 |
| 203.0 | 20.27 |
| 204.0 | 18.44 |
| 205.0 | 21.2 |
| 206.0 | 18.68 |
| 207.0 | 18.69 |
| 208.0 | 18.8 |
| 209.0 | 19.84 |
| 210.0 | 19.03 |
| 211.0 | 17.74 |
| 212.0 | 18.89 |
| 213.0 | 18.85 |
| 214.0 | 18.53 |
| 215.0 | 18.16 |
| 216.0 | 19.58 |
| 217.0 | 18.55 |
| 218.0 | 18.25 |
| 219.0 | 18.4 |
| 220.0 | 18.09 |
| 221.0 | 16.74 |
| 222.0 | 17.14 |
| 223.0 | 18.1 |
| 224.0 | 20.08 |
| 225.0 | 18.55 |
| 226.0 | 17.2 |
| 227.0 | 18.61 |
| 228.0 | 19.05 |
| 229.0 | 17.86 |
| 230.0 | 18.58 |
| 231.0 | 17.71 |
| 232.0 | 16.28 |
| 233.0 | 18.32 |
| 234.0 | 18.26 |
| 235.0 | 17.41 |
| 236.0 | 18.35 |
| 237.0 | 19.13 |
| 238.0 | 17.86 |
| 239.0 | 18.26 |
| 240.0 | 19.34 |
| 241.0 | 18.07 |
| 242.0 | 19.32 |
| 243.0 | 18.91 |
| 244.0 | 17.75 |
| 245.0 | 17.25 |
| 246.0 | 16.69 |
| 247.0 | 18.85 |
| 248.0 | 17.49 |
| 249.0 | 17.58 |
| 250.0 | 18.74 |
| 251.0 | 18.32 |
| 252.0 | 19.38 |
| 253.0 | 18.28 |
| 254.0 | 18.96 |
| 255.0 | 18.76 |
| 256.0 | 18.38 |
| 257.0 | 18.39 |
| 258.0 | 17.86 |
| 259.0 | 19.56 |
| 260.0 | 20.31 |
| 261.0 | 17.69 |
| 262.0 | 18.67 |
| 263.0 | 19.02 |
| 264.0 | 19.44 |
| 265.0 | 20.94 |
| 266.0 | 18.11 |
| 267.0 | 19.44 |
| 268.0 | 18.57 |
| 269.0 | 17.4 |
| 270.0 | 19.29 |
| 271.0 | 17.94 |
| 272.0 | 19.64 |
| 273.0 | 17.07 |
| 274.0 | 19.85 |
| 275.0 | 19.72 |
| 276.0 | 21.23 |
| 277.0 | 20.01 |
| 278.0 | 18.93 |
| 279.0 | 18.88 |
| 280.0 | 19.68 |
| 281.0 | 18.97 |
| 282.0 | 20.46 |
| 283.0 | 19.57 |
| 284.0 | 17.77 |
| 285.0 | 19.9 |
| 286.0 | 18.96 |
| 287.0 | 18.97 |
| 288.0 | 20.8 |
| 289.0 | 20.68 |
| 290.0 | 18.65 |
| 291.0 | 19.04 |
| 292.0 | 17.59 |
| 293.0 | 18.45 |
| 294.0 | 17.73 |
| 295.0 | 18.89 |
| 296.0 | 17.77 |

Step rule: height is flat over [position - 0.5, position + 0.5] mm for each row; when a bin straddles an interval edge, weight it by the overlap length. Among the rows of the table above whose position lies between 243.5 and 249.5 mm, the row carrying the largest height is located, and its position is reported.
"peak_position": 247.0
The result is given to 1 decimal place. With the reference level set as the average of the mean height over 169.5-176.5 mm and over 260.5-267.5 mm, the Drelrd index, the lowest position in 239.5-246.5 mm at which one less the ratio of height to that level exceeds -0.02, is 241.0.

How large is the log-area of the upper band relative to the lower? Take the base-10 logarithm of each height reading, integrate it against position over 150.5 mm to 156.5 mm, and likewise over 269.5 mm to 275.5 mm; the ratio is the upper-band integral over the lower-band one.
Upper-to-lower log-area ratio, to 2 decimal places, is 1.11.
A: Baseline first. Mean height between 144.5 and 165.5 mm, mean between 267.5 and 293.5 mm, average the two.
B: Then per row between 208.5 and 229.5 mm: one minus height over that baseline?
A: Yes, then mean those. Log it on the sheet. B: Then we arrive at -0.09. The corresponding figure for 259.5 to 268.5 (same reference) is -0.13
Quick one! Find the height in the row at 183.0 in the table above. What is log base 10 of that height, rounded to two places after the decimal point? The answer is 1.26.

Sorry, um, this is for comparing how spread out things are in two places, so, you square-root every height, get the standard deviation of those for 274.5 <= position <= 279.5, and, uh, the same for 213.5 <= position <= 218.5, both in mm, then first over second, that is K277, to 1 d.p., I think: 1.6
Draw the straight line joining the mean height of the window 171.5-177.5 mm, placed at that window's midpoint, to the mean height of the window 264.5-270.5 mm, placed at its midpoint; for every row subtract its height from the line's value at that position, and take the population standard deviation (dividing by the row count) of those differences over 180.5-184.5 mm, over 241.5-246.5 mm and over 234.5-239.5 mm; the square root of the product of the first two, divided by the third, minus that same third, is 0.62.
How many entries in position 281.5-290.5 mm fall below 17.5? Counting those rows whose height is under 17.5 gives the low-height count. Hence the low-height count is 0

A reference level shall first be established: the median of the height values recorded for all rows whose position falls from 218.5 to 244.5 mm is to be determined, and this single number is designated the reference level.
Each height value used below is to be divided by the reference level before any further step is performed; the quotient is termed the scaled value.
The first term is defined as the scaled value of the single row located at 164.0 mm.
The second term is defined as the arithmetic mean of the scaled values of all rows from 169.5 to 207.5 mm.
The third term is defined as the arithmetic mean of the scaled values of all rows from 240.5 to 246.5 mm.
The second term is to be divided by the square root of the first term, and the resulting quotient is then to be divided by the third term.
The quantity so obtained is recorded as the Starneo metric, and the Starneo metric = 1.05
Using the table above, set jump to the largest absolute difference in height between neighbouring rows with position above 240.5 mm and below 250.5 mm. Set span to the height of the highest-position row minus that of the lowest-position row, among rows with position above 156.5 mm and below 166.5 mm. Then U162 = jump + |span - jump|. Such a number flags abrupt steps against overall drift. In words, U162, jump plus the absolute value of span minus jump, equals 3.78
